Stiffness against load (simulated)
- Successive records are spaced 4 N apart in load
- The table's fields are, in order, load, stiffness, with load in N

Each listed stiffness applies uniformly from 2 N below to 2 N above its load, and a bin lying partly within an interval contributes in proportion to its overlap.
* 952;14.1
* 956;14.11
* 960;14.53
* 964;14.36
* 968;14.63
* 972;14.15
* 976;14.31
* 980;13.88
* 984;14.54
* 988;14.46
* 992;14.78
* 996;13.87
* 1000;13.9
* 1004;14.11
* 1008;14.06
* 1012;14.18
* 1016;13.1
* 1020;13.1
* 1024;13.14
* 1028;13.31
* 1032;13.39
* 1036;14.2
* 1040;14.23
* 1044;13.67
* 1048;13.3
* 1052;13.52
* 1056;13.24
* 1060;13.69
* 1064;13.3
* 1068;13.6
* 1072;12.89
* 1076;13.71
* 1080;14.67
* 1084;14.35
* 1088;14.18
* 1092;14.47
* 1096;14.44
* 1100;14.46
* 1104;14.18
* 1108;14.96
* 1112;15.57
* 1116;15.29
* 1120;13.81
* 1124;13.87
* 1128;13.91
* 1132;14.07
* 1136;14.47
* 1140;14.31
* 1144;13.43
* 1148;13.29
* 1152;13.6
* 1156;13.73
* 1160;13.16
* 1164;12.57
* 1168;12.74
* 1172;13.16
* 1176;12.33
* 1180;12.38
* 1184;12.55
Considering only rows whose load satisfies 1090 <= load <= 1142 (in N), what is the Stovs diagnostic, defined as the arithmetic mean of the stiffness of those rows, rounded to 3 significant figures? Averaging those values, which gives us 14.4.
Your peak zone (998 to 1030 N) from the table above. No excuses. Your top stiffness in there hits 14.18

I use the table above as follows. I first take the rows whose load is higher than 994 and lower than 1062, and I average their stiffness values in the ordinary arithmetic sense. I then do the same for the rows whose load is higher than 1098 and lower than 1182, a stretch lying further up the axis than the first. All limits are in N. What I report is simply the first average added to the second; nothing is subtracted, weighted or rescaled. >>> 27.4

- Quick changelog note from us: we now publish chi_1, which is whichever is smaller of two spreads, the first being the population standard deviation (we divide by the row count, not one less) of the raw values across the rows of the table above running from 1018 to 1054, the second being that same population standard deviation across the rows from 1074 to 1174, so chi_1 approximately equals 0.40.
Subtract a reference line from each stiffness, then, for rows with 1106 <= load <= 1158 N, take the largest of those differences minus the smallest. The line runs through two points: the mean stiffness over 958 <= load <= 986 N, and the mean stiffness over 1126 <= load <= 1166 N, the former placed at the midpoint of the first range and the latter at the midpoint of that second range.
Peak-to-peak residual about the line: 2.14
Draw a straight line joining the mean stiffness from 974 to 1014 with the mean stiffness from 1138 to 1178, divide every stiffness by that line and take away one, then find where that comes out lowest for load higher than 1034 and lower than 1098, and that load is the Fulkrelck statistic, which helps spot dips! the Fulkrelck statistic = 1072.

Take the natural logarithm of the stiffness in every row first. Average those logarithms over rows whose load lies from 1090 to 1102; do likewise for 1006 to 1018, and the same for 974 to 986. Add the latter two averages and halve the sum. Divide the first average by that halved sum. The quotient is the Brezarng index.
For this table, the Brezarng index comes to 1.01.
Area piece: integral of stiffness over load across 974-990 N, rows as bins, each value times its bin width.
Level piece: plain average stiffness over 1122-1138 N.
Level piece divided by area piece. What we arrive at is 0.0615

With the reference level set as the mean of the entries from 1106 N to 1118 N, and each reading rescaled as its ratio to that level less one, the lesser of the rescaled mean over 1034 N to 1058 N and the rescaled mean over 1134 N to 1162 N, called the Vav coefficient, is -0.10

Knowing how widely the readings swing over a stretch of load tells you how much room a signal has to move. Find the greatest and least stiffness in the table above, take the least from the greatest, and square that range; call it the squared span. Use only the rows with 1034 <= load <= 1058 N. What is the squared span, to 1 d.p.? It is 1.0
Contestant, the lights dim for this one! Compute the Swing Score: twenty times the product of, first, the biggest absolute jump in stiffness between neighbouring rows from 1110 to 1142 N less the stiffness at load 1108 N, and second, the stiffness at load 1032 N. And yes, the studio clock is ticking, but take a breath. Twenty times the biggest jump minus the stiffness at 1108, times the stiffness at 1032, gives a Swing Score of -3610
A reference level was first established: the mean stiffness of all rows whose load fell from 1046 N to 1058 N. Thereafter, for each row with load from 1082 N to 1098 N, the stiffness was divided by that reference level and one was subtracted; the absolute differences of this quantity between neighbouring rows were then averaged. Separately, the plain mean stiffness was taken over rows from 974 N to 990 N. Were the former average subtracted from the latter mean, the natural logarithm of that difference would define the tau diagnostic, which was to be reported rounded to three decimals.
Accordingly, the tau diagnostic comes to 2.659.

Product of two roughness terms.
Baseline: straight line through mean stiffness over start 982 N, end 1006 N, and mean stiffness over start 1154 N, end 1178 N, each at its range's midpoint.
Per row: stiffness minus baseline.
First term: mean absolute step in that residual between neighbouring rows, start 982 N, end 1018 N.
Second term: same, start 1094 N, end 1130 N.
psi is 0.158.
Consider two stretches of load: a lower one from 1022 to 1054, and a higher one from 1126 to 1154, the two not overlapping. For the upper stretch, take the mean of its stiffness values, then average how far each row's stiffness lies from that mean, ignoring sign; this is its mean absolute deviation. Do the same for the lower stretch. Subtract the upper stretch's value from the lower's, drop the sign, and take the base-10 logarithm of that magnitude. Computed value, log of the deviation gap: -1.4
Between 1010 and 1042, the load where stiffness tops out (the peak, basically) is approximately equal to 1040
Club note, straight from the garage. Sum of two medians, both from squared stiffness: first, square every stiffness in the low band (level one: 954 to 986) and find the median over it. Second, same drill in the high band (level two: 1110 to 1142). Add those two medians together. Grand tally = 407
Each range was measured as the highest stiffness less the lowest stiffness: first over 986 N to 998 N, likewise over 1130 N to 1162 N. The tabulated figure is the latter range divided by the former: 1.44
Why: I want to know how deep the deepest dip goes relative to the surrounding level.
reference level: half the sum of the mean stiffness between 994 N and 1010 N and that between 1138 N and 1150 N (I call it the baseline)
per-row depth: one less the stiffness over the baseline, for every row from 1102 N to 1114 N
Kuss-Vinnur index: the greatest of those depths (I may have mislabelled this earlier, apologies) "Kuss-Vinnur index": -0.03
